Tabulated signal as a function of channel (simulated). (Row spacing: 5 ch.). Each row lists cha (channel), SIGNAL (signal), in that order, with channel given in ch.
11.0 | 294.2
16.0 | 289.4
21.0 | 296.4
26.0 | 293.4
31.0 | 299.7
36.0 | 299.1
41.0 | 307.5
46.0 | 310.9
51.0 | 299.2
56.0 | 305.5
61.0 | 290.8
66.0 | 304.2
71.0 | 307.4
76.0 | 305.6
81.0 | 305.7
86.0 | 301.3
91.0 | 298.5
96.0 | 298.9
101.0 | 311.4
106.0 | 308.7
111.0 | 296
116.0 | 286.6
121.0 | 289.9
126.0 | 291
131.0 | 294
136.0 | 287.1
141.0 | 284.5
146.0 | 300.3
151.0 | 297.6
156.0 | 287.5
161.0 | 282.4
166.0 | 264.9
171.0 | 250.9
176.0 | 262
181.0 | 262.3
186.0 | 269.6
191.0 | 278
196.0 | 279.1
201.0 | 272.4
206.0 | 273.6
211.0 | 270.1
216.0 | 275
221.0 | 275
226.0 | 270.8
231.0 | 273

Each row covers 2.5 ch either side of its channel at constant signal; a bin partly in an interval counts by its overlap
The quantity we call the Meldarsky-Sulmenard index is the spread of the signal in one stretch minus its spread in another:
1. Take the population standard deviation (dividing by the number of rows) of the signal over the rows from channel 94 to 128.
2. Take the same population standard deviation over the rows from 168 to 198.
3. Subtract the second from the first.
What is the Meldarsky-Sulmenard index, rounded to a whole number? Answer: -1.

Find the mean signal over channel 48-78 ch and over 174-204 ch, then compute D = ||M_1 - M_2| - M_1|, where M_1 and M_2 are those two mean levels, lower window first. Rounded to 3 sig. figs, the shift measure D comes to 271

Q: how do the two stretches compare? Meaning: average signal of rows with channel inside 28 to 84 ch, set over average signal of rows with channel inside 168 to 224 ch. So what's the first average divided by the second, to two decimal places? 1.12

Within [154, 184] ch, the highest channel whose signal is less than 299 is 181.0 ch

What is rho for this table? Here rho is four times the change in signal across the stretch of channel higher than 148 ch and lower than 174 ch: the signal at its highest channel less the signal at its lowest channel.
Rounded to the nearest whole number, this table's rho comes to -187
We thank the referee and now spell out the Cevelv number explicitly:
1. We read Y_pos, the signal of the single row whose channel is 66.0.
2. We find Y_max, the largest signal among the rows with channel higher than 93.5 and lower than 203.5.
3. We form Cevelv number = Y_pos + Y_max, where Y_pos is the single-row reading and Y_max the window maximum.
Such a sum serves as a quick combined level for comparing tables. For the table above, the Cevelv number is 616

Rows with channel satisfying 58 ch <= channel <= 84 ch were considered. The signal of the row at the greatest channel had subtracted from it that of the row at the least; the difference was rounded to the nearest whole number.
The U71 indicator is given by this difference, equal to 15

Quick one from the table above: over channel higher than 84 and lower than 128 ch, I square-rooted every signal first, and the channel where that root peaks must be 101.0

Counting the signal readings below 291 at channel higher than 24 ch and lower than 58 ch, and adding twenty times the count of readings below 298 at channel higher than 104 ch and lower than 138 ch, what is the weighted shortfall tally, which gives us 120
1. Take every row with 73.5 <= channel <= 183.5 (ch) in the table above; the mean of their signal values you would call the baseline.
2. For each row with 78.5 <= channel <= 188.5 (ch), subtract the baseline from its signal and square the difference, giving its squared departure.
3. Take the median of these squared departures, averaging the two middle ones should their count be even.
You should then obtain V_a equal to 86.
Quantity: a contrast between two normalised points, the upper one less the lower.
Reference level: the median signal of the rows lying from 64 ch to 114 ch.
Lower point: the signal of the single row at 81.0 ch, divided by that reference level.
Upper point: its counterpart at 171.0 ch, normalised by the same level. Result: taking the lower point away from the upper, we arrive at -0.18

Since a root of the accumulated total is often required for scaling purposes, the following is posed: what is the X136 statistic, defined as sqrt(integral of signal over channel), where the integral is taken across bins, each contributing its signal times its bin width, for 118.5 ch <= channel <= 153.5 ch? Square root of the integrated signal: 101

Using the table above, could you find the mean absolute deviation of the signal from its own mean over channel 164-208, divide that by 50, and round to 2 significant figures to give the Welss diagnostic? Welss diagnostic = 0.14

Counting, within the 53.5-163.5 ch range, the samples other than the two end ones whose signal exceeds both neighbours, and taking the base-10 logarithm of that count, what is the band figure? 0.70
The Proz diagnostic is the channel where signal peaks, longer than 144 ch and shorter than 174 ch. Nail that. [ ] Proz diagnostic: 146.0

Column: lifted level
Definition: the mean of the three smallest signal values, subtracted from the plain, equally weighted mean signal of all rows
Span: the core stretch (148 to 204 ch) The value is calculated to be 15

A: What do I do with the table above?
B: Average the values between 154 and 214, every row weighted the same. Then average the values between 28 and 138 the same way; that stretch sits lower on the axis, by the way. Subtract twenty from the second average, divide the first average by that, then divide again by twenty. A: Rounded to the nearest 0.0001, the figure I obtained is 0.0484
